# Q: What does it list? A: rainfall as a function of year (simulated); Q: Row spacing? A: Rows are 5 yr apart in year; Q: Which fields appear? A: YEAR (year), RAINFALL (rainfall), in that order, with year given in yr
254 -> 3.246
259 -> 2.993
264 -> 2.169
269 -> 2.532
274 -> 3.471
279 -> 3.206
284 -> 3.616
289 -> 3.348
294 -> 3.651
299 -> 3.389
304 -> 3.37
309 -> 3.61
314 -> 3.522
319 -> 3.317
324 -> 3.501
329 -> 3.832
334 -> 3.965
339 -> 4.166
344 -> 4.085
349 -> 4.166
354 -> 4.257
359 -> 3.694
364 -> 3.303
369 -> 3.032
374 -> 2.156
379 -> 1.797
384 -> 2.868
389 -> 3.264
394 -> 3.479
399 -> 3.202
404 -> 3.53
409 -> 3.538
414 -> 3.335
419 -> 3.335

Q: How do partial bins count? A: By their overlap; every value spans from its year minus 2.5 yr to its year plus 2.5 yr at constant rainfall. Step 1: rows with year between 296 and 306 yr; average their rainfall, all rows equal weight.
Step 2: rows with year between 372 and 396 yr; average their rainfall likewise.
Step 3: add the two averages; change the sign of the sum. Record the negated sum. -6.1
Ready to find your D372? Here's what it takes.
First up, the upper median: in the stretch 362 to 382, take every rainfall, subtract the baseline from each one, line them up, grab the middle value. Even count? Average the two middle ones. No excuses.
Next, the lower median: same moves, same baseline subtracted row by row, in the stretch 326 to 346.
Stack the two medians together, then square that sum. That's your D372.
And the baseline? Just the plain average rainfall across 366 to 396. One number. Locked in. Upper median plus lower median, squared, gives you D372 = 1.2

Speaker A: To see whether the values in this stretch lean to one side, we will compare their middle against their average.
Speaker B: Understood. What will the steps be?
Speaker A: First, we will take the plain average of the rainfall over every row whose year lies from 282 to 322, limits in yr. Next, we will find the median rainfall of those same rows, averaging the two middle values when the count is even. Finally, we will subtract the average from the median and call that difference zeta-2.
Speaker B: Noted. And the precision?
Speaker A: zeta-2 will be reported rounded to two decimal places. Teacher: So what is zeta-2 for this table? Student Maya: -0.02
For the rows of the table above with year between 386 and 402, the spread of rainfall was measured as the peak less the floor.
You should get 0.28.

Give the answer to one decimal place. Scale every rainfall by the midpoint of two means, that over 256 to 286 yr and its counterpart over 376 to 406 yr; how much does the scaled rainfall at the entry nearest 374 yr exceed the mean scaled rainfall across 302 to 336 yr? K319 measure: -0.5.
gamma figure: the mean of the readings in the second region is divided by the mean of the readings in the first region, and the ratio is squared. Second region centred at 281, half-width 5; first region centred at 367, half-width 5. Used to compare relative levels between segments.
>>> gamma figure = 1.2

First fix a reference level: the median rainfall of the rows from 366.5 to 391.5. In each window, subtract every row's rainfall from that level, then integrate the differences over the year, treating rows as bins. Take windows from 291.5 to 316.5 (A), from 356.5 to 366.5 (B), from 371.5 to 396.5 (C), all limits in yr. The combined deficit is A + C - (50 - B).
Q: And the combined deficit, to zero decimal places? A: -68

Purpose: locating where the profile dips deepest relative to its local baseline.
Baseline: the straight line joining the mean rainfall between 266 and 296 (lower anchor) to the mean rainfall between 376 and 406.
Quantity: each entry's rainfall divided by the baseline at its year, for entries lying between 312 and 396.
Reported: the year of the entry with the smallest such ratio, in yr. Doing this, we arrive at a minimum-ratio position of 379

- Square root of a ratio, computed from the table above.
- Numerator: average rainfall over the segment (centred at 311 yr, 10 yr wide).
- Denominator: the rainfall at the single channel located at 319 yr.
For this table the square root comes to 1.04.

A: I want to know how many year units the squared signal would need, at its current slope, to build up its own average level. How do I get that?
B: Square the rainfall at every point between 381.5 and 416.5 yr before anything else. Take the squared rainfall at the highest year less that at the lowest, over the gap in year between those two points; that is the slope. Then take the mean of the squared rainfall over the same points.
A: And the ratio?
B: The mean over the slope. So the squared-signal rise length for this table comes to 114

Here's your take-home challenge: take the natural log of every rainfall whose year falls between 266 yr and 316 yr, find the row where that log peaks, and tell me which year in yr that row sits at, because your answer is 294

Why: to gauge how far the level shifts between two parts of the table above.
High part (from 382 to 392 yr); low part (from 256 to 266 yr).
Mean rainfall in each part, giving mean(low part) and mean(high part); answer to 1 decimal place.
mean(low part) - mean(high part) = -0.5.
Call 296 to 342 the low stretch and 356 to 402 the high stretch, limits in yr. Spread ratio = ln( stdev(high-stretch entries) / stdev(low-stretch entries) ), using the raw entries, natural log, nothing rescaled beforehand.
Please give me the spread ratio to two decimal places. 0.75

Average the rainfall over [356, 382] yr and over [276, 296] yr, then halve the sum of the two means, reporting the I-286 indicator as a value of 3.1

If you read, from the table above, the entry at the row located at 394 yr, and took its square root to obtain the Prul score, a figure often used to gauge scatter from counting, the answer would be 1.87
